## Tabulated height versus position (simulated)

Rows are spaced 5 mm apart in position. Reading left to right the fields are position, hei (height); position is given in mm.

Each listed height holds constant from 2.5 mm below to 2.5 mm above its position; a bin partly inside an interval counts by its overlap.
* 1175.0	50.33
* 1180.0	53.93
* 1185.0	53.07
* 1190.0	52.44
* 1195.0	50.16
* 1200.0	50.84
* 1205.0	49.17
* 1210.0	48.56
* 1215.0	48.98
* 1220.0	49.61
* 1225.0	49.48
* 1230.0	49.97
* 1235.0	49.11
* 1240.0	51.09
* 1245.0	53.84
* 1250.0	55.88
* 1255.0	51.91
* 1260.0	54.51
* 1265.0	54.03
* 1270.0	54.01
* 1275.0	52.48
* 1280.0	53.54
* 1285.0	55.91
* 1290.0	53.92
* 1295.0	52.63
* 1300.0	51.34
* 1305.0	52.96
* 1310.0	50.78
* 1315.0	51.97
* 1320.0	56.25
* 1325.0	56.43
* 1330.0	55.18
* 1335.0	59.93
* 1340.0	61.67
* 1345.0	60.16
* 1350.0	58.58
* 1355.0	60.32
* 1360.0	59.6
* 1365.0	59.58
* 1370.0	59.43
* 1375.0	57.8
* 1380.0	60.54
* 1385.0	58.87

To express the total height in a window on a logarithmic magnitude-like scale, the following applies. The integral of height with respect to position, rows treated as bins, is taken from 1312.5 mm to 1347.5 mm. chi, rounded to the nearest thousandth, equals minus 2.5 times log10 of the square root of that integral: -4.128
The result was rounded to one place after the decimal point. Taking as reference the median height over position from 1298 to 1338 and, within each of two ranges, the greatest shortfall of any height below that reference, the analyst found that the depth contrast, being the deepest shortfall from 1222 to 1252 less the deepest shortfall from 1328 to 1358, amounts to 6.1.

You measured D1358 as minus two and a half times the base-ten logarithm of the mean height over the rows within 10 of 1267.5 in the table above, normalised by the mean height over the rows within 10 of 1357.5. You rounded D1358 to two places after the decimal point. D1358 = 0.11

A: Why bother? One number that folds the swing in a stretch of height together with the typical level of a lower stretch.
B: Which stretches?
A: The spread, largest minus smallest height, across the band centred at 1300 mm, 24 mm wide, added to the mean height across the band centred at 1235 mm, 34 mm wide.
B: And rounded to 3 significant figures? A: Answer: 54.4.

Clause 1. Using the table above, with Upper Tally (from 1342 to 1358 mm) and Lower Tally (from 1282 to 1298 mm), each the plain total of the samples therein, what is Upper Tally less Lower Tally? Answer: 16.6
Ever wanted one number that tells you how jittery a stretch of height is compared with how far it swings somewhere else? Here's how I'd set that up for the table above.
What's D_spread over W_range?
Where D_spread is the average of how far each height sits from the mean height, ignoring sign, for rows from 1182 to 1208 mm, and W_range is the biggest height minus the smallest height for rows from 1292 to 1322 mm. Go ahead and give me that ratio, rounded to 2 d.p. 0.24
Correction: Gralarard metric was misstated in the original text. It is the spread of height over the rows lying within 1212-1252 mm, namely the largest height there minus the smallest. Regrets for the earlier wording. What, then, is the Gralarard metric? 6.9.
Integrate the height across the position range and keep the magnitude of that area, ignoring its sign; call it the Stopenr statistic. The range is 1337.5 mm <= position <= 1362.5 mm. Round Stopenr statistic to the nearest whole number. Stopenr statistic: 1502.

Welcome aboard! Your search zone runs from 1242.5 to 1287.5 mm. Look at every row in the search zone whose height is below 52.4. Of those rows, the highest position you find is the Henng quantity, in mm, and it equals 1255.0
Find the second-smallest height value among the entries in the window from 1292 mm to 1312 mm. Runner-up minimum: 51.34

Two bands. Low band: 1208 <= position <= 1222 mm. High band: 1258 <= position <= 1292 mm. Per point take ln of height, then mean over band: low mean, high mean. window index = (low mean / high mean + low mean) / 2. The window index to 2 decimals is 2.43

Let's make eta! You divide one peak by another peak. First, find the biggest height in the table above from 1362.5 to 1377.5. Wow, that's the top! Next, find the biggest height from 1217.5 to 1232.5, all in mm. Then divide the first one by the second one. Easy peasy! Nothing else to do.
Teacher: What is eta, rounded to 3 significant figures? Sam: 1.19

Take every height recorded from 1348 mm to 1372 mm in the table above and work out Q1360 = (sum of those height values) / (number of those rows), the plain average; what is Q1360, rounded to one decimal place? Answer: 59.5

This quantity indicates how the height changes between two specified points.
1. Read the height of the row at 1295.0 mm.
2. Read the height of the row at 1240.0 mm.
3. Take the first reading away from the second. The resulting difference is -1.5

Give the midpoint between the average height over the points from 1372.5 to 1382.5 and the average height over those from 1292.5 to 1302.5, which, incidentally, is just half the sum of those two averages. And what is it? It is 55.6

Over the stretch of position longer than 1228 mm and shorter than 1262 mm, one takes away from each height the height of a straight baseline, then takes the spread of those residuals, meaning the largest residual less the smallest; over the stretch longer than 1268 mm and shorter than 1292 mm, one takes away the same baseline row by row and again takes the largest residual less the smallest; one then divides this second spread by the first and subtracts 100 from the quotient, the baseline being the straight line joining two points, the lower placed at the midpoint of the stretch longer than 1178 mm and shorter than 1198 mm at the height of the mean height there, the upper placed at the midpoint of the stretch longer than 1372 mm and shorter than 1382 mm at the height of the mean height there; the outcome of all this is -99.5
